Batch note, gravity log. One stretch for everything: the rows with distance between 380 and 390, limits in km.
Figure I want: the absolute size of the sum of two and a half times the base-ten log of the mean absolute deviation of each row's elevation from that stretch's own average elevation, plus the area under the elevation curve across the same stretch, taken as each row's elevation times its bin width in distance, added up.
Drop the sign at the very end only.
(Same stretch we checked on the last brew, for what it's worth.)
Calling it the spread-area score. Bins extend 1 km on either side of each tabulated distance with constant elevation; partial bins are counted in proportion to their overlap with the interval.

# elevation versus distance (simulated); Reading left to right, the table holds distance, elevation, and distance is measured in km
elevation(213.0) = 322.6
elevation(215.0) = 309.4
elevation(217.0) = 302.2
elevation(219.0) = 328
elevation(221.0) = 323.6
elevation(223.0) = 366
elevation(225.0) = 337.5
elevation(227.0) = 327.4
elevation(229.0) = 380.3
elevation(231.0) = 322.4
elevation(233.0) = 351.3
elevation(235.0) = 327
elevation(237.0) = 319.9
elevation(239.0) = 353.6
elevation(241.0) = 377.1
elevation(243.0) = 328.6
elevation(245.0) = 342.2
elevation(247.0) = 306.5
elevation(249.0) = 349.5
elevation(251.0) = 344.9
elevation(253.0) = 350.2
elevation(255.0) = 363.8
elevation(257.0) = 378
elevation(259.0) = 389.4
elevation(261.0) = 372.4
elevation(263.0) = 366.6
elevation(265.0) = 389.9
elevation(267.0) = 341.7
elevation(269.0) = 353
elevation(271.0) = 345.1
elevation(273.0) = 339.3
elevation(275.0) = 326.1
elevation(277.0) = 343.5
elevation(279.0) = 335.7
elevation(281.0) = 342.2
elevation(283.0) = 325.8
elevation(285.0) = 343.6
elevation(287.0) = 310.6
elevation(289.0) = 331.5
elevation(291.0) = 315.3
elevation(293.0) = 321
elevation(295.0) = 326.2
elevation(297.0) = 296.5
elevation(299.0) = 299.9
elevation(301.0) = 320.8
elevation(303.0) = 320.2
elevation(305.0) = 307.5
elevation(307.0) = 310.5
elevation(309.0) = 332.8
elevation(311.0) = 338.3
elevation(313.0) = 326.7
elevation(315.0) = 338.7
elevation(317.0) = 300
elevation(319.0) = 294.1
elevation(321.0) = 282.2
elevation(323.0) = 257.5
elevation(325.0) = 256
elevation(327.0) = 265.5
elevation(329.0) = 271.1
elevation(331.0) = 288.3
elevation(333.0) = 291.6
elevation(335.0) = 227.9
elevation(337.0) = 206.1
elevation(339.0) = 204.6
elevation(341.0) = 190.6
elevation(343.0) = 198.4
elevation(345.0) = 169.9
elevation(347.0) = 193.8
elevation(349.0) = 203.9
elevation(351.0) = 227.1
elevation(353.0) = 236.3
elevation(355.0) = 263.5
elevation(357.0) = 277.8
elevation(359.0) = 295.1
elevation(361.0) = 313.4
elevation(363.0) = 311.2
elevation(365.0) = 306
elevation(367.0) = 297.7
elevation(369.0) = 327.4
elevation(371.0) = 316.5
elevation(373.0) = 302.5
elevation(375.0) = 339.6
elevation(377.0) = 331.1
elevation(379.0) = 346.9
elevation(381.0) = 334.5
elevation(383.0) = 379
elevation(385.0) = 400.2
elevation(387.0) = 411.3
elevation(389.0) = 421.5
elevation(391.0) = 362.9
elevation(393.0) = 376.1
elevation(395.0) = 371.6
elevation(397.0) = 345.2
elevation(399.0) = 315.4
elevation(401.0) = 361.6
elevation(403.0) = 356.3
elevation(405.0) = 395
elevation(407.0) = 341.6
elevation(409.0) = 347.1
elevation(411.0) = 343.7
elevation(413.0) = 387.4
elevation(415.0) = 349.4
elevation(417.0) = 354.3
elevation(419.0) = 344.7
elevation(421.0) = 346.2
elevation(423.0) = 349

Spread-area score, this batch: 3897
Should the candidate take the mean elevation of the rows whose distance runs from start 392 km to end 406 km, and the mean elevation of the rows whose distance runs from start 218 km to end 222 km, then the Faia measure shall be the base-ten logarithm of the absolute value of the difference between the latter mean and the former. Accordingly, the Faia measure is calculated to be 1.54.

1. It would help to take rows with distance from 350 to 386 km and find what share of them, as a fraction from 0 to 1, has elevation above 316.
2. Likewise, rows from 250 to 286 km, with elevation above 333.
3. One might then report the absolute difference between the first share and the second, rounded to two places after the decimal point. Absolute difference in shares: 0.44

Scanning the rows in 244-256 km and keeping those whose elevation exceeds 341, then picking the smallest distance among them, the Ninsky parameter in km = 245.0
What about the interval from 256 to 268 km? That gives 257.0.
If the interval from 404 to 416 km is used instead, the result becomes 405.0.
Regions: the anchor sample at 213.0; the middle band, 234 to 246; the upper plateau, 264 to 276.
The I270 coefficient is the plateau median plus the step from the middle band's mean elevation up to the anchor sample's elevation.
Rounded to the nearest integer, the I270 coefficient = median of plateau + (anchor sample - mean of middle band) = 325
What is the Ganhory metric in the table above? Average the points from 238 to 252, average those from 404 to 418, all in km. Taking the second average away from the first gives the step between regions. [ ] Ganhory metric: -17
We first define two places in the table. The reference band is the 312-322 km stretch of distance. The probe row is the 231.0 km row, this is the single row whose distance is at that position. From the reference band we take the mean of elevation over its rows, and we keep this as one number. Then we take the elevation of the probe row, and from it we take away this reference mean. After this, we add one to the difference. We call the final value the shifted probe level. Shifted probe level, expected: 15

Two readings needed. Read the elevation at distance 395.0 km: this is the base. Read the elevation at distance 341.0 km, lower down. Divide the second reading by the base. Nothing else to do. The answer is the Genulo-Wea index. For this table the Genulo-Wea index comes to 0.51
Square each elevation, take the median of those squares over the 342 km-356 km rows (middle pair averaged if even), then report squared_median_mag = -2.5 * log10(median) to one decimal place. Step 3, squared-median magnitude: -11.5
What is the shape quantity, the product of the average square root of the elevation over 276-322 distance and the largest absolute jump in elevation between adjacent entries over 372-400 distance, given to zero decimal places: 1048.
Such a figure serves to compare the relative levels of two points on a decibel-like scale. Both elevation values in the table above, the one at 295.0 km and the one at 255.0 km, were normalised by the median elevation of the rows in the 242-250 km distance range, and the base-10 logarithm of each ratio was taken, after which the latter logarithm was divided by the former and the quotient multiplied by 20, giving -58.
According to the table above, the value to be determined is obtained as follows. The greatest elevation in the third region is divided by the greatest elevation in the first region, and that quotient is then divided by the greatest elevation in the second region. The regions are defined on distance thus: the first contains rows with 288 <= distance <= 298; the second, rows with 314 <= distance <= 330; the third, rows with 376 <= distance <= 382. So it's 0.0031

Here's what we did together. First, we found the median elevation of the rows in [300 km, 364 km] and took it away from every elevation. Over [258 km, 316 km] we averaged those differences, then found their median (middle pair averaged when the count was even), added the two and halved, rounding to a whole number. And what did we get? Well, 54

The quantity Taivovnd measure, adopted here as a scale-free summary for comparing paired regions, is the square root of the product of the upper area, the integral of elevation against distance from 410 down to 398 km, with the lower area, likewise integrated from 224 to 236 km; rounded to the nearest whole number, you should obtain 4162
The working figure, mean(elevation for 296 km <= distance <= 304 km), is 309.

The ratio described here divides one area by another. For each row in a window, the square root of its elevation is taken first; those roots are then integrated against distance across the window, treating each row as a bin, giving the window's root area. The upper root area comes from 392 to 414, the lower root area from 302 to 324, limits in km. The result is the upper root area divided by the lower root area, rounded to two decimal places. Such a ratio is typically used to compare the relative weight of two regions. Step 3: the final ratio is 1.08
